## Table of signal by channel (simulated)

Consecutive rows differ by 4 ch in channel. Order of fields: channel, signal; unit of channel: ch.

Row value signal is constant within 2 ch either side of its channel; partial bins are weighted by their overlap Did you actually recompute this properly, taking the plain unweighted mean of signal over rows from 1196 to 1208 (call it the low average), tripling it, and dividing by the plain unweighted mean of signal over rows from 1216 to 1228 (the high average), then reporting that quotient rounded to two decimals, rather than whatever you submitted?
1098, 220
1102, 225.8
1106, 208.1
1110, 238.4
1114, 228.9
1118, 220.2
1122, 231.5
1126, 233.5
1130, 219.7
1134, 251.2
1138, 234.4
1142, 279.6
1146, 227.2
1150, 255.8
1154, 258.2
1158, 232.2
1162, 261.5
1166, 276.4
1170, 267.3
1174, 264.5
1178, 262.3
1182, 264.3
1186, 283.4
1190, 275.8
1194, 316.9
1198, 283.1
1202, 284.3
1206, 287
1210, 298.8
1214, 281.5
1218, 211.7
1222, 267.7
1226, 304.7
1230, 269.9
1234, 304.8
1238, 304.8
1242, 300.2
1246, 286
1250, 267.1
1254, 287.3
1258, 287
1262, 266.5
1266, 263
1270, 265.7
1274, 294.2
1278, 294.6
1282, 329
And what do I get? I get 3.27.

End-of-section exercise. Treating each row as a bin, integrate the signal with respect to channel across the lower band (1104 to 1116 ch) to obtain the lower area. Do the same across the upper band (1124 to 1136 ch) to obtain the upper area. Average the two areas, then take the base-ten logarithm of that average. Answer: 3.441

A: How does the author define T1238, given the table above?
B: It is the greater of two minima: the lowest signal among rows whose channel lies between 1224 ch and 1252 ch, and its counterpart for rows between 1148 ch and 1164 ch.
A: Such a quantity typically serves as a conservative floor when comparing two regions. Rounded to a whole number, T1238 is 267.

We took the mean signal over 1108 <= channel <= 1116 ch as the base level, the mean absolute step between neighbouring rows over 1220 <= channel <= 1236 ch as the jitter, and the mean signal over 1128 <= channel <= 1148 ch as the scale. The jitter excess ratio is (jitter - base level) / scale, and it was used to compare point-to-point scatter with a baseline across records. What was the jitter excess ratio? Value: -0.82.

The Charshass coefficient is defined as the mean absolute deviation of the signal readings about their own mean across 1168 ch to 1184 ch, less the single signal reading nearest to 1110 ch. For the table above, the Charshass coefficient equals -237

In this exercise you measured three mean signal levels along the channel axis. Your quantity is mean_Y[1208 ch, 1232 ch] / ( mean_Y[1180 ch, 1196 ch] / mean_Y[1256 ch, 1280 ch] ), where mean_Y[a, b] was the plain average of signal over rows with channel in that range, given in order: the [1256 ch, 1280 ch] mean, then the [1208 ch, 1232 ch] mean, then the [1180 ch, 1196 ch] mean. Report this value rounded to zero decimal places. 266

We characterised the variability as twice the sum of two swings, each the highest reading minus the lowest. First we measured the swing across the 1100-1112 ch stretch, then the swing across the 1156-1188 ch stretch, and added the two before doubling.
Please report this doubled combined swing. 163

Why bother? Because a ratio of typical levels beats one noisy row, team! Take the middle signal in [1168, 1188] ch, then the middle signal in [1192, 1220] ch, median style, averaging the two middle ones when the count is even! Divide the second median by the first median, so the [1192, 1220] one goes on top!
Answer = 1.07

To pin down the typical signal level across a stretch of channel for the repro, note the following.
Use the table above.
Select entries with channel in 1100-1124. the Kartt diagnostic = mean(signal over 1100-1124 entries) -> 225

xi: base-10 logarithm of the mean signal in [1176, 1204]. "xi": 2.45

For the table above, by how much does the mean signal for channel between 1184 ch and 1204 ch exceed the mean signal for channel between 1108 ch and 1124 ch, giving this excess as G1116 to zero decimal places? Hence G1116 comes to 59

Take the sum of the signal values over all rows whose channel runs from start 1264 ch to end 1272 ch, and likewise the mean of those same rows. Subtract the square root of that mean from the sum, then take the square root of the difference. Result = 23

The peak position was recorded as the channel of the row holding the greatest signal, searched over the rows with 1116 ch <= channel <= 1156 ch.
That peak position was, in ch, 1142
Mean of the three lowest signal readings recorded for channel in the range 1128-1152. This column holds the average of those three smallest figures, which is 227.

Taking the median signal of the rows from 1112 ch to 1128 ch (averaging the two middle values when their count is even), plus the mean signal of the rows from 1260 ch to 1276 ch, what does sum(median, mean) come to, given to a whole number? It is 503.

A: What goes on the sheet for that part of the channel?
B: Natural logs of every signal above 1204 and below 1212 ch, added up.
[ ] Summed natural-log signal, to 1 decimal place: 11.4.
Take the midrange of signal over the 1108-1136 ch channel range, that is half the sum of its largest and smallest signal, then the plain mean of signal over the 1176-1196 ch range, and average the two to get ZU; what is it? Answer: 258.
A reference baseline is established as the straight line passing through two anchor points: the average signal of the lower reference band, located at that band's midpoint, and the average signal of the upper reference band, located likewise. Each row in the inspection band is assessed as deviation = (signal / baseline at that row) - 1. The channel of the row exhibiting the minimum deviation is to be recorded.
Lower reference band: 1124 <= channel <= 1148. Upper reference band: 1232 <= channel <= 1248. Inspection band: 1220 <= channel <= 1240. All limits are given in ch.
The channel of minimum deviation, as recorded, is 1230 ch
